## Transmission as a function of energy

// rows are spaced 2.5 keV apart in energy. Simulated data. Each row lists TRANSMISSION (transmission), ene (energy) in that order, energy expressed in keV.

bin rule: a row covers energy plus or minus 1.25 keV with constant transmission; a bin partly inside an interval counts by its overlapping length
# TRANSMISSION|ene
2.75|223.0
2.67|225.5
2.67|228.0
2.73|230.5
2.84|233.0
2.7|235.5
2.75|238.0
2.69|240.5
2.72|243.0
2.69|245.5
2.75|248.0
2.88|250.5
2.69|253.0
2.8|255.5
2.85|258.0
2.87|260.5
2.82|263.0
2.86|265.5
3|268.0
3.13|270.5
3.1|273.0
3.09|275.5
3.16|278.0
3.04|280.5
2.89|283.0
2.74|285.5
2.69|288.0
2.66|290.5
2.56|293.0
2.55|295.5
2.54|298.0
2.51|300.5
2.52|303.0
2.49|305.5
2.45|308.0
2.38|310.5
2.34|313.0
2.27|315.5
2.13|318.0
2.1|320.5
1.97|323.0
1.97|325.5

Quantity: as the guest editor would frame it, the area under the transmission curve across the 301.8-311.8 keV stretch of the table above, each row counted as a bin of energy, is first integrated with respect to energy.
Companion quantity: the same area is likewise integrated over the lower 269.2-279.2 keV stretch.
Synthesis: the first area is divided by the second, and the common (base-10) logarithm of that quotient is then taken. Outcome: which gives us -0.10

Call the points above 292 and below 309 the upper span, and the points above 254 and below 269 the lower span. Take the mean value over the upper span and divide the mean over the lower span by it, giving 1.14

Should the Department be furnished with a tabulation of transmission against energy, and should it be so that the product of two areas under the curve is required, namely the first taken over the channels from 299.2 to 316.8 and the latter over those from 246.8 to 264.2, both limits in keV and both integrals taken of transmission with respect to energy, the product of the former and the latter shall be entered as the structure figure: 2084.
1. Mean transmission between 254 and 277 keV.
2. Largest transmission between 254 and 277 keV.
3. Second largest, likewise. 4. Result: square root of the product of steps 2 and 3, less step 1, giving 0.17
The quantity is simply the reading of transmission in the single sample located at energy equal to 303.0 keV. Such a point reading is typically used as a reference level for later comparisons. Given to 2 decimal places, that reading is 2.52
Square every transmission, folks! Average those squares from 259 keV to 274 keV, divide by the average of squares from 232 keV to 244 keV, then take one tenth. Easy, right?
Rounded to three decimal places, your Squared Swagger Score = 0.117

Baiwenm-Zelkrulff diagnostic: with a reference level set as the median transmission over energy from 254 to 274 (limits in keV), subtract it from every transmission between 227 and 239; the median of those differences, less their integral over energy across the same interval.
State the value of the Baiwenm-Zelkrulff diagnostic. 1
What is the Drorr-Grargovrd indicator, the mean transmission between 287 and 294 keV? 2.64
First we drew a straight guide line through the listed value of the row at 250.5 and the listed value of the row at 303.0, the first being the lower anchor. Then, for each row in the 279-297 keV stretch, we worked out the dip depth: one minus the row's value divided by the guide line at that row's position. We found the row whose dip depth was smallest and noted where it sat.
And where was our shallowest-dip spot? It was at 280.5 keV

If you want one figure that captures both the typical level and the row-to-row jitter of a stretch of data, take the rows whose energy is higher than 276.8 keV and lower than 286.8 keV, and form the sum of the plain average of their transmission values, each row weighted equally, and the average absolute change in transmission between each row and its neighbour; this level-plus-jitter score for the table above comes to 3.10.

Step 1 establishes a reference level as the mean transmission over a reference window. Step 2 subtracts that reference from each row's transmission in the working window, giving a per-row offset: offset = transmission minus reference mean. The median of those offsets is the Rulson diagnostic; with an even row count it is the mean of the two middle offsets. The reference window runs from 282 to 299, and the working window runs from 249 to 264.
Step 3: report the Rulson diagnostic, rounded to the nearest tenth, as 0.2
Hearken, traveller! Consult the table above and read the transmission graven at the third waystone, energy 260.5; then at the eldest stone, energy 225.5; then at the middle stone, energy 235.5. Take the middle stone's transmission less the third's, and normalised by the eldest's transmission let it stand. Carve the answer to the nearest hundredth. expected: -0.06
